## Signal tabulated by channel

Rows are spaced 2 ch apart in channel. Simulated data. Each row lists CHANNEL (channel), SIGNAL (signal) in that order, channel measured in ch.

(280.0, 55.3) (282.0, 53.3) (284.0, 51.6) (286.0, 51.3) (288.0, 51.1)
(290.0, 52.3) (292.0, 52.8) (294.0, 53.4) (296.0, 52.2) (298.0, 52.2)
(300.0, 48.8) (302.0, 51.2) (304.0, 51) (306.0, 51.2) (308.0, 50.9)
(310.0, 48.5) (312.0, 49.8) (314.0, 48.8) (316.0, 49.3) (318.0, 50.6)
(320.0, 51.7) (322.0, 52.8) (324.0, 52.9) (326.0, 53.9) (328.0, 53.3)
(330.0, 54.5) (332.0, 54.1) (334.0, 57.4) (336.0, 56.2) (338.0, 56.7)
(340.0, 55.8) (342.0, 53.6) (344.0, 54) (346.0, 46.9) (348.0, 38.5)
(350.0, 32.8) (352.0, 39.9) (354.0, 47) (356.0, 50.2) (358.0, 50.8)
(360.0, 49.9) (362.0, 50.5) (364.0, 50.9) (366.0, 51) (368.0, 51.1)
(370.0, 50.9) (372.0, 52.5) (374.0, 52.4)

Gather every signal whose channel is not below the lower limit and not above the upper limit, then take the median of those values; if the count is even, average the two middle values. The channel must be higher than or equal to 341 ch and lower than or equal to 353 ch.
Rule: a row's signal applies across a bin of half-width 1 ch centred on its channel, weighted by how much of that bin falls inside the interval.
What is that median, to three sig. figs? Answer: 43.4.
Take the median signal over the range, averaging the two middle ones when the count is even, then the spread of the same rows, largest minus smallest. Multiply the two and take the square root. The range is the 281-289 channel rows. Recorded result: 10.6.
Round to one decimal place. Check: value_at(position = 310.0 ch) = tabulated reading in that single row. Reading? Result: 48.5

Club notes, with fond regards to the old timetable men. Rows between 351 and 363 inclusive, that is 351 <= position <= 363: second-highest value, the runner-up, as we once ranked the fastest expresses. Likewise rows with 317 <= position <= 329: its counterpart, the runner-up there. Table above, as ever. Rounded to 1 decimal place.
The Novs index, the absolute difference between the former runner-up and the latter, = 2.8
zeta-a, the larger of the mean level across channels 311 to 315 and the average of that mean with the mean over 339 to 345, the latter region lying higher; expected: 51.9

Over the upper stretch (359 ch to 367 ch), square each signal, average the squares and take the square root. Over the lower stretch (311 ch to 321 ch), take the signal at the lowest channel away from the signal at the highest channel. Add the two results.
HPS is 52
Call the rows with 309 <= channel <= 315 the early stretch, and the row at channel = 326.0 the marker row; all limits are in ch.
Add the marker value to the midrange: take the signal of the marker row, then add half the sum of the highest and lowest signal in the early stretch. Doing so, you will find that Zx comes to 103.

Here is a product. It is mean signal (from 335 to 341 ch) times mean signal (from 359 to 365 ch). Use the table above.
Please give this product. 2836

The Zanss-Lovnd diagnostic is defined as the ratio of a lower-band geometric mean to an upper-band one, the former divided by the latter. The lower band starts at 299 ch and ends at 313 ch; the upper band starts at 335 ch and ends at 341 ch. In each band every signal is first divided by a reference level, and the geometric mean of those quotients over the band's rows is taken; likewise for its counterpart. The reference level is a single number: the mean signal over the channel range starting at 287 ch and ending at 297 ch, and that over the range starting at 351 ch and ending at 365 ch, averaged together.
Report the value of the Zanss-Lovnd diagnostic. 0.89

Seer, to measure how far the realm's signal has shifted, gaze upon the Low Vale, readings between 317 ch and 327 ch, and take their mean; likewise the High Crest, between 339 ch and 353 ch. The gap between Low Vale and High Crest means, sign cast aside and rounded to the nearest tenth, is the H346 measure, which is 6.5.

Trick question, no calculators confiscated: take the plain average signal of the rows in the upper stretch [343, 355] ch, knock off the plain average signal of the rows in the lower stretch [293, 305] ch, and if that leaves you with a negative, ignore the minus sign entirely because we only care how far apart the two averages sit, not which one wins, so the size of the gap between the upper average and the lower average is 8.3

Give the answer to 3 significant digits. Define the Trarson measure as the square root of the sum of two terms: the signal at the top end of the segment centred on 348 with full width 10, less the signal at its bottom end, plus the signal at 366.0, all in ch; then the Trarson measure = 6.07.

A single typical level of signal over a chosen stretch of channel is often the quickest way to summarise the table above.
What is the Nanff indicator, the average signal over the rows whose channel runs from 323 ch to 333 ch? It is 53.7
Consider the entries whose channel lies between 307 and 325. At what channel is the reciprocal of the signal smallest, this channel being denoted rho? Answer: 324.0 ch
